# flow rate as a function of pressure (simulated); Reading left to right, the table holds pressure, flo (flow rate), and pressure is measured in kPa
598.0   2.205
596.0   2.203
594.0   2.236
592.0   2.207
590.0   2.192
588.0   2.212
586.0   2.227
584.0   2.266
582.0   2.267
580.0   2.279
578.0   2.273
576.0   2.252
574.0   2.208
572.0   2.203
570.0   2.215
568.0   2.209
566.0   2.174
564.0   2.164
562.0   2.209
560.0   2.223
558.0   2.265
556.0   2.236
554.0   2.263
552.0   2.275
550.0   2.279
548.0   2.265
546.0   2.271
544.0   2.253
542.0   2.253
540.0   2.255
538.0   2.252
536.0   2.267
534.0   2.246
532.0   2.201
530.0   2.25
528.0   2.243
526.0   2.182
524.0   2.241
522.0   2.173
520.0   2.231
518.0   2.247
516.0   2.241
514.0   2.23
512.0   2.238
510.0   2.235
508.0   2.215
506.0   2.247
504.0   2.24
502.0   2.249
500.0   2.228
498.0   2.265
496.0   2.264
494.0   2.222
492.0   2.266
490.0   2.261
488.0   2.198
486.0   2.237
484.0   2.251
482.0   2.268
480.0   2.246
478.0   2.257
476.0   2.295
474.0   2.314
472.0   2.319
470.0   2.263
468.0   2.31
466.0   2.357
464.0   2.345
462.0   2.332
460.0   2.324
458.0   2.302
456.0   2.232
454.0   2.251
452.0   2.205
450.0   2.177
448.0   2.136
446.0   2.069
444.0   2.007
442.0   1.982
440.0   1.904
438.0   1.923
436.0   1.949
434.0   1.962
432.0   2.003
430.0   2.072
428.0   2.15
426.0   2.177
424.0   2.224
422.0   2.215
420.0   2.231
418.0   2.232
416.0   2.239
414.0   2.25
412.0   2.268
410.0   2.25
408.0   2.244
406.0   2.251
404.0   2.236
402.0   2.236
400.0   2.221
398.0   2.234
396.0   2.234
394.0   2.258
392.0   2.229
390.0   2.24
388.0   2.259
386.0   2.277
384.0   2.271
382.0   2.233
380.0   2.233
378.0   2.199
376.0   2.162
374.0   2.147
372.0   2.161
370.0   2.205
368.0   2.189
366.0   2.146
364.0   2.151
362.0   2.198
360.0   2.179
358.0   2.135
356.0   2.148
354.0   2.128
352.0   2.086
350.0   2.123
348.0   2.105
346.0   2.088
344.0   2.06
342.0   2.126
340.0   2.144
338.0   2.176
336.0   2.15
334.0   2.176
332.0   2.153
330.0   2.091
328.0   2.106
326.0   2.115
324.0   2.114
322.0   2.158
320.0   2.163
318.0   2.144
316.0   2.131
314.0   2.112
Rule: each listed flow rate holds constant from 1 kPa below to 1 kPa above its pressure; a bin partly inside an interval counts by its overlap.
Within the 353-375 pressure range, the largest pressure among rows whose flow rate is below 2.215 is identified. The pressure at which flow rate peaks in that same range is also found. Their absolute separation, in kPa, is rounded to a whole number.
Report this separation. 4 kPa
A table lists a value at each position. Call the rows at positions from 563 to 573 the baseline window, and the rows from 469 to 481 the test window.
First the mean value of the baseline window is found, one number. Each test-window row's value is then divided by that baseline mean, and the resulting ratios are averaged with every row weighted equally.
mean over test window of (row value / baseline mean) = 1.04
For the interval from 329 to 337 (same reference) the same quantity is 0.98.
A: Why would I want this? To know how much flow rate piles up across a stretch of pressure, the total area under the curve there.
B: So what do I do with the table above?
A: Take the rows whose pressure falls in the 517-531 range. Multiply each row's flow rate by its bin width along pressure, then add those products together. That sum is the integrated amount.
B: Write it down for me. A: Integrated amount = 31.1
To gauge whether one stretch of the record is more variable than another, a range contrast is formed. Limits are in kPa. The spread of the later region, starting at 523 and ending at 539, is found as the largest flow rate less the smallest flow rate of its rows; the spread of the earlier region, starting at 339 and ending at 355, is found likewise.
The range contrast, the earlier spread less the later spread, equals 0.00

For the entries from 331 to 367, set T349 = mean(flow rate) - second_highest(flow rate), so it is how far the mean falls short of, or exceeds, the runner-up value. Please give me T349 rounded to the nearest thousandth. -0.042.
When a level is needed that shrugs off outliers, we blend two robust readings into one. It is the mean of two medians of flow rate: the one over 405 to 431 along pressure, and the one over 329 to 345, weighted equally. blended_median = 2.19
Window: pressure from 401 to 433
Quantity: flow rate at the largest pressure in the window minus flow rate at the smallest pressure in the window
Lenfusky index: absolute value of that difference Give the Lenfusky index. 0.23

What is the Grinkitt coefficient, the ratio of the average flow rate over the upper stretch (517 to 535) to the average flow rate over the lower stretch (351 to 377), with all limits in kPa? 1.03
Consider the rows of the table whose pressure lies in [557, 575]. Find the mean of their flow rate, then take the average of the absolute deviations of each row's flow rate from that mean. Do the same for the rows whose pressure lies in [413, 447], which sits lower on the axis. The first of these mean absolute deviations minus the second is -0.10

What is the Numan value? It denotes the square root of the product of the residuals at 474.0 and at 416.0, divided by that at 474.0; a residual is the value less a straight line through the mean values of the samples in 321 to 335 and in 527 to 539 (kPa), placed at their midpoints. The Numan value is 0.8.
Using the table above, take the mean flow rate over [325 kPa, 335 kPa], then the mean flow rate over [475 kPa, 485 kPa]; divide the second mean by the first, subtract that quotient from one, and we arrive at -0.064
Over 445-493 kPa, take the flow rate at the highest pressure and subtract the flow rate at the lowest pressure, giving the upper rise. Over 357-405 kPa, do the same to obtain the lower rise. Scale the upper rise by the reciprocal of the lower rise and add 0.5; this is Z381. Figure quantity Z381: 2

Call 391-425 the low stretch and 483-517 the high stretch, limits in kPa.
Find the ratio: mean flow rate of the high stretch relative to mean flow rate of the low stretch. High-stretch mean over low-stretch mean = 1.00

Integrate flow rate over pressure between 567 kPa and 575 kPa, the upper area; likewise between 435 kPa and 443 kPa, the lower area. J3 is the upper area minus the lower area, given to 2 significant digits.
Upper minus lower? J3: 2.2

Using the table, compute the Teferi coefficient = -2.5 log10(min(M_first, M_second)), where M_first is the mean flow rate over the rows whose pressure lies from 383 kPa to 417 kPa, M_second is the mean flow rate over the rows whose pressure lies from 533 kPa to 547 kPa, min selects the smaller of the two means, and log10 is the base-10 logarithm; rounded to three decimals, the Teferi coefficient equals -0.879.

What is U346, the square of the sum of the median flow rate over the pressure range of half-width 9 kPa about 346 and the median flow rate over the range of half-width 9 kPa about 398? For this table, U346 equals 19.0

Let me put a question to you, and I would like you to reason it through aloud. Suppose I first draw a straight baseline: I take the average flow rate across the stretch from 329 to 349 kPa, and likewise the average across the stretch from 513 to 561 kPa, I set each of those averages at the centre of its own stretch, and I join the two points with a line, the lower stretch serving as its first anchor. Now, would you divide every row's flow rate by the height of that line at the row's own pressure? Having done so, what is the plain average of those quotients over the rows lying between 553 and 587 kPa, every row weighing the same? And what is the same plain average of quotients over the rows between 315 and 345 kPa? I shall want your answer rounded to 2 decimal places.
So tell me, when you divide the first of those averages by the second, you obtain 0.98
